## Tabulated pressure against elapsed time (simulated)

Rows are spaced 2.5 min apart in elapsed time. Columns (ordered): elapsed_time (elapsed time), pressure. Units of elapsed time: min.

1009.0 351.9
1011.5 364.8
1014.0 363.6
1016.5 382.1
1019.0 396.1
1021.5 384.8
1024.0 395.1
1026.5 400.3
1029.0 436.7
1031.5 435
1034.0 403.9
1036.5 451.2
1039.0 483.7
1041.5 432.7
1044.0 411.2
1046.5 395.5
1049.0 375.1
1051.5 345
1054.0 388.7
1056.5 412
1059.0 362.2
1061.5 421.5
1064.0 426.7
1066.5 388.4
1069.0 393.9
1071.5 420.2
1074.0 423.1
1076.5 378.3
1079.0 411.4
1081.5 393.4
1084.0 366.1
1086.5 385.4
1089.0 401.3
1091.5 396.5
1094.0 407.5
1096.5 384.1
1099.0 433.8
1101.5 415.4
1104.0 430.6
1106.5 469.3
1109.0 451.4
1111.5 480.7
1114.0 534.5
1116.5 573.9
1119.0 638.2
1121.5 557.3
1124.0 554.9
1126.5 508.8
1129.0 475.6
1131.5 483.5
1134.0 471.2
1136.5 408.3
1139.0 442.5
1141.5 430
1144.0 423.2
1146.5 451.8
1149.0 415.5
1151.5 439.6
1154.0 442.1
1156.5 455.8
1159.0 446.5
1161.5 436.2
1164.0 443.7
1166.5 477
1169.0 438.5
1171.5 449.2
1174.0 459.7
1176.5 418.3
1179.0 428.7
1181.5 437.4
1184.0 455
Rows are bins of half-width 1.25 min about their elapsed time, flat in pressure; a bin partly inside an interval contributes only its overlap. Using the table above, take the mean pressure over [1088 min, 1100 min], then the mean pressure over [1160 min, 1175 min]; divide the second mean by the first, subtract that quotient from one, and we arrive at -0.11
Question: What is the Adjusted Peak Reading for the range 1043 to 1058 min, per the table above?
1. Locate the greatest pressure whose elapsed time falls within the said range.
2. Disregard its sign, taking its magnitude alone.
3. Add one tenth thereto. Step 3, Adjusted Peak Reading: 412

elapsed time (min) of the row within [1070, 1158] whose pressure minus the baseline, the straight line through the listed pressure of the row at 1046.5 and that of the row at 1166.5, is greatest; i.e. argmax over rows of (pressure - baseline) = 1119.0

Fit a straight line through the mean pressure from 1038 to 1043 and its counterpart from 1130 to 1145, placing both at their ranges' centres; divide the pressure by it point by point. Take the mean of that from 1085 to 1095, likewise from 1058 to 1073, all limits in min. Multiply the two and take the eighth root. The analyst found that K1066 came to 0.97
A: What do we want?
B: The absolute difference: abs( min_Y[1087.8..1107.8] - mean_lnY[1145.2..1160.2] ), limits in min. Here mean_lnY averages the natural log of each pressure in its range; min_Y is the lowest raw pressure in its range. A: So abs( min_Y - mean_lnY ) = 378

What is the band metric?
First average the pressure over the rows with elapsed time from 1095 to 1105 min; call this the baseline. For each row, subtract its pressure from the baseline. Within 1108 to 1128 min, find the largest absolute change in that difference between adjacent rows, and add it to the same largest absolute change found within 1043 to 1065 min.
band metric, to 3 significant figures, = 140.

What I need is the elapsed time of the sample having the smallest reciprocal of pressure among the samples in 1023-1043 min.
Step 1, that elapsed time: 1039.0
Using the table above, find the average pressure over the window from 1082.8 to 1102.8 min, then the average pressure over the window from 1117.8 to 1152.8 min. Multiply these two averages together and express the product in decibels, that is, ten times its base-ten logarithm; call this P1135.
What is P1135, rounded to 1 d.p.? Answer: 52.8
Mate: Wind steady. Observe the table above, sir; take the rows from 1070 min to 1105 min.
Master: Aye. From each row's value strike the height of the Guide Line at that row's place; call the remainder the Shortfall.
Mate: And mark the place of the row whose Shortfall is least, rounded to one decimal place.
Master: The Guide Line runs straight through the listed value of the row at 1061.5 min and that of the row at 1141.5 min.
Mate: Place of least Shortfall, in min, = 1084.0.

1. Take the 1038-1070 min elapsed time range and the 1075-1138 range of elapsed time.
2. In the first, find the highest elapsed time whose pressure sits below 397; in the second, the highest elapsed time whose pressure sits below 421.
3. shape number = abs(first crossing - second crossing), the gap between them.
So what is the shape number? 67.5 min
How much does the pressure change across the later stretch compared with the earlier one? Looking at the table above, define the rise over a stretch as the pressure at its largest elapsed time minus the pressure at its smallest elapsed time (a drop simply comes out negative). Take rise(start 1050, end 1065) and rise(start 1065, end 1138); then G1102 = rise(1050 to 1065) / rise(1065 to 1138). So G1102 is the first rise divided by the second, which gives 4.1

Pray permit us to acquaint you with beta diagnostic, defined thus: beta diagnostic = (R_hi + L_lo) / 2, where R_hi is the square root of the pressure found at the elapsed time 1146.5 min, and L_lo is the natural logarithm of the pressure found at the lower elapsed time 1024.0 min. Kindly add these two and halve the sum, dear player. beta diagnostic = 13.62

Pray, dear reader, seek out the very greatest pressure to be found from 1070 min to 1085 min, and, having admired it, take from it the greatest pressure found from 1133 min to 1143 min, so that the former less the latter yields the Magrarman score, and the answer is -48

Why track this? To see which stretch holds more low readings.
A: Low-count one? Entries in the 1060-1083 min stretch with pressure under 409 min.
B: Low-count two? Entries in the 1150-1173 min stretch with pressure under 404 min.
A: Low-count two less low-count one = -4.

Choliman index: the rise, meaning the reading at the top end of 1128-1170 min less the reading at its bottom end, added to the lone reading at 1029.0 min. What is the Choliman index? 400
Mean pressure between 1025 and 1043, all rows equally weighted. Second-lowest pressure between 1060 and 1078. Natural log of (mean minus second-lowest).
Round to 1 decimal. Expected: 3.8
